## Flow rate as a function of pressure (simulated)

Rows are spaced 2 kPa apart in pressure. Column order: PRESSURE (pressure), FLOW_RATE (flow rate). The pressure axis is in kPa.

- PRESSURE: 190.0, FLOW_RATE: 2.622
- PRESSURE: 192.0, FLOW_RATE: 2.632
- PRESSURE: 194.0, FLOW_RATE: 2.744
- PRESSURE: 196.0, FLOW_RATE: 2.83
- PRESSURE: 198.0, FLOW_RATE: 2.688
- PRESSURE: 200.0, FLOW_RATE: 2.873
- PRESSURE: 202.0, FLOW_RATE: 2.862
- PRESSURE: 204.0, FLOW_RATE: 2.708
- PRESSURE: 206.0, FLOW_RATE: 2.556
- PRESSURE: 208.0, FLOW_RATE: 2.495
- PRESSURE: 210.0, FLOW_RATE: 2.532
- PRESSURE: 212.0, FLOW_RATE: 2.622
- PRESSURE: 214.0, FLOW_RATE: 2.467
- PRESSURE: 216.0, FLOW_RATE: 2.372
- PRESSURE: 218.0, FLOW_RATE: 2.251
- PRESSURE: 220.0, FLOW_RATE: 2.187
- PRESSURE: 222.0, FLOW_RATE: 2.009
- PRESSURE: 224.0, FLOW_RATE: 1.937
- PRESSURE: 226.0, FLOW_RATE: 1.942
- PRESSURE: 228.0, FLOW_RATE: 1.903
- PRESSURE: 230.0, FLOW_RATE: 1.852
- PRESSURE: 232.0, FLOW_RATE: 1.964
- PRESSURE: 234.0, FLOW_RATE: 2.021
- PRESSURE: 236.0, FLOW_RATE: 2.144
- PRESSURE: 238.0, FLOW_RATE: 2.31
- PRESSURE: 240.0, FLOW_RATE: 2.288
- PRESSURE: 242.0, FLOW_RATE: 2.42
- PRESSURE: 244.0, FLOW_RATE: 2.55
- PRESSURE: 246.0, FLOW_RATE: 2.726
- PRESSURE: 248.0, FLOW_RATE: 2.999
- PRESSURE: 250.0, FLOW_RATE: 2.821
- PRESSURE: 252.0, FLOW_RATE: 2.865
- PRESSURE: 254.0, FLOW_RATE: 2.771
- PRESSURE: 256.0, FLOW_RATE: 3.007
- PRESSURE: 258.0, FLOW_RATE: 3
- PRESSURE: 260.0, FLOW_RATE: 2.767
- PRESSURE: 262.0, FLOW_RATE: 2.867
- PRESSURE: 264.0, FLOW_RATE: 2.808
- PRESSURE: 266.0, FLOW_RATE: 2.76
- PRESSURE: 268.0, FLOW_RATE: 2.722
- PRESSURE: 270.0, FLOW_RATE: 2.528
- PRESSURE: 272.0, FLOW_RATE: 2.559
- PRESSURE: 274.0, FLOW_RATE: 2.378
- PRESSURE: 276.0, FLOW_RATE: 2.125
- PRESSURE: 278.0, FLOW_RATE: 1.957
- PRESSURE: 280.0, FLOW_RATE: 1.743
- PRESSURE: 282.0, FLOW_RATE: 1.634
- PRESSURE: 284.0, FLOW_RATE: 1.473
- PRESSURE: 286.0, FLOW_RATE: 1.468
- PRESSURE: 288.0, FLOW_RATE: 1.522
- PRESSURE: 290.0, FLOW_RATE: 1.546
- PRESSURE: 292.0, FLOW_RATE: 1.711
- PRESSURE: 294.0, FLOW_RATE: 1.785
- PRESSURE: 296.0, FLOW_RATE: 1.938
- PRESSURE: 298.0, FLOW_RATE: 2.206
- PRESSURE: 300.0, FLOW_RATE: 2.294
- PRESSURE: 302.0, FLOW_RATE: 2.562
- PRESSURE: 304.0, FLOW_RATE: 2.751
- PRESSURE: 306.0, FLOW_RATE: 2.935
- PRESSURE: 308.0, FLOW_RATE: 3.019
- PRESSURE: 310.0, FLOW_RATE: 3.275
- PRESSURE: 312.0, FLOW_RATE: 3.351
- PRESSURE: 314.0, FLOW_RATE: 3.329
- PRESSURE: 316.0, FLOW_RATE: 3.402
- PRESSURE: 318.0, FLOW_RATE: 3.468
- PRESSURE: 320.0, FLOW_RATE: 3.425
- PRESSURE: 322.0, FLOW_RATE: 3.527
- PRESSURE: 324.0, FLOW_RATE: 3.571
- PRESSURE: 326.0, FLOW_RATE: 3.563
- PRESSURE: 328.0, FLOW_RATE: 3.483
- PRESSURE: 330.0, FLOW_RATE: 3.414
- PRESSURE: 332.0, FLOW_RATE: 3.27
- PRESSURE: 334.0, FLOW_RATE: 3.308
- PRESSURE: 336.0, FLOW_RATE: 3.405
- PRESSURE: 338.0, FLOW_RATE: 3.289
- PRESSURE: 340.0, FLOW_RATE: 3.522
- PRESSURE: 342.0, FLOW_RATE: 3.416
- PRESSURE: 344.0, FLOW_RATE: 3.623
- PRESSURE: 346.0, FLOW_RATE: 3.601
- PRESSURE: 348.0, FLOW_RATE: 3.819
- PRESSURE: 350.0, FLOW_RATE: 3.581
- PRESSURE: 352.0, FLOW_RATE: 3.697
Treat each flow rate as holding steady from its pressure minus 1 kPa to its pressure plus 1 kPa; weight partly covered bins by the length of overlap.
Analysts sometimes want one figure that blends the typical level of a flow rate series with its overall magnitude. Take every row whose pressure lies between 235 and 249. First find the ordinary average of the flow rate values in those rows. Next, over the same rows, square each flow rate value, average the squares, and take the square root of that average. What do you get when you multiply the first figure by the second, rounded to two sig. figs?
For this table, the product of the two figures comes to 6.2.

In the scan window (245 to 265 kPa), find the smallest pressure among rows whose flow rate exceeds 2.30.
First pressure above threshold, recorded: 246.0 kPa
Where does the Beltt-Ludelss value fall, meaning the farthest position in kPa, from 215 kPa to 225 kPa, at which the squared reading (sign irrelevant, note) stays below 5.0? 224.0 kPa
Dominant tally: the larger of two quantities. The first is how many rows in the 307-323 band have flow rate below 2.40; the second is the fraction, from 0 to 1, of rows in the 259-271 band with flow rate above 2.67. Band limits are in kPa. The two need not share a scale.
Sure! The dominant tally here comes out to 0.83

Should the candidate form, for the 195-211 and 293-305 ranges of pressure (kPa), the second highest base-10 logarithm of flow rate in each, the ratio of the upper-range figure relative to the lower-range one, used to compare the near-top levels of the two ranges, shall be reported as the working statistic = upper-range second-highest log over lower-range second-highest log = 0.89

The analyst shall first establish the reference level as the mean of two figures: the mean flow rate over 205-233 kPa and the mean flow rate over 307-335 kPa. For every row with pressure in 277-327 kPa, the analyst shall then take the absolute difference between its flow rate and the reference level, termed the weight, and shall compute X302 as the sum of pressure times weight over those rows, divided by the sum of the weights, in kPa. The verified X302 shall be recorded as 297.9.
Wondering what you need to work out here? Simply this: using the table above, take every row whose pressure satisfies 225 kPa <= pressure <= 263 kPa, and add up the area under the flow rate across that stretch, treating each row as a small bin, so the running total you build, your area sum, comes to 94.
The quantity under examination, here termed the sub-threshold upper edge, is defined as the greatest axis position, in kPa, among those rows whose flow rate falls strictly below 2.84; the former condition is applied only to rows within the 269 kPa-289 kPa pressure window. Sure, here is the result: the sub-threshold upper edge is 288.0 kPa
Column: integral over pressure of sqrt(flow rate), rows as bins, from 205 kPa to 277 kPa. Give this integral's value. 113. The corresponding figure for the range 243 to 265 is 37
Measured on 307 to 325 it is 33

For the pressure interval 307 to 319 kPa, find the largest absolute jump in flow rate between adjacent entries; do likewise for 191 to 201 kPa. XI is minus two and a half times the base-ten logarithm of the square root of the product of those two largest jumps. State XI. 1.7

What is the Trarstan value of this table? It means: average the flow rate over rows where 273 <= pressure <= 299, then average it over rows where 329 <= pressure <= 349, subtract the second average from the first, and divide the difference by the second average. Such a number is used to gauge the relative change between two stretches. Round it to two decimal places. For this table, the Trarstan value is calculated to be -0.48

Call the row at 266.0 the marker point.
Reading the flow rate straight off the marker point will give 2.76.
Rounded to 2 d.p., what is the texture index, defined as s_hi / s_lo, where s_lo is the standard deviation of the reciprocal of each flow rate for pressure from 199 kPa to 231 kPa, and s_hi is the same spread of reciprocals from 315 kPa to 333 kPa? 0.12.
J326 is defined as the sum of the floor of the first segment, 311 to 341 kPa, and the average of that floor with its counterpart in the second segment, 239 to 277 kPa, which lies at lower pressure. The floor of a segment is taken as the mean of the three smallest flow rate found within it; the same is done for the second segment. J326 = 6.1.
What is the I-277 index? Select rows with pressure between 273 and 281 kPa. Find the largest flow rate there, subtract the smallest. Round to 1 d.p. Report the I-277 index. 0.6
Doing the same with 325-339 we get 0.3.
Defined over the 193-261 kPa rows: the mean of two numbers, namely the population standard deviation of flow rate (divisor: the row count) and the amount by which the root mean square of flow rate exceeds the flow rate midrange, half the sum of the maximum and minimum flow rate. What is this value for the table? 0.22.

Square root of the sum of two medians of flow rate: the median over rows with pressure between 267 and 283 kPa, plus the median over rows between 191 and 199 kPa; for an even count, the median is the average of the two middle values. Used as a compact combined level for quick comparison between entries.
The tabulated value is 2.23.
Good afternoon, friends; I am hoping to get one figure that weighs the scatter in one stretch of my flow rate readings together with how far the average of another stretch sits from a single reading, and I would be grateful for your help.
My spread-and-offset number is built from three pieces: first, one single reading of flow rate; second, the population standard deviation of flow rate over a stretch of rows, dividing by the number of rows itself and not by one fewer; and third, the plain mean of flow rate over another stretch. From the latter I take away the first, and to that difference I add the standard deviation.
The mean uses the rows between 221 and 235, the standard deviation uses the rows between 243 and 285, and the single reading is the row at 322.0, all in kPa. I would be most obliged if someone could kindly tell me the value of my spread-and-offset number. -1.1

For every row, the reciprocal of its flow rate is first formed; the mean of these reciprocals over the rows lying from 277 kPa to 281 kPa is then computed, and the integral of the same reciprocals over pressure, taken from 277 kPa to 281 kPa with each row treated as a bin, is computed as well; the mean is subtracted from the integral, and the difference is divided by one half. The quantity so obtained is 3.3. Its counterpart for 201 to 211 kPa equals 6.9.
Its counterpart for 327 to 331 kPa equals 1.7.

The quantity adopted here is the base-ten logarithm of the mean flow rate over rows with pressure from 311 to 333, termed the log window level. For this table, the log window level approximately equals 0.54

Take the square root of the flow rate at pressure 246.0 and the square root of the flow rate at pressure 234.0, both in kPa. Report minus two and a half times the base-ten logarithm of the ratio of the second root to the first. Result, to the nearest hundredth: 0.16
